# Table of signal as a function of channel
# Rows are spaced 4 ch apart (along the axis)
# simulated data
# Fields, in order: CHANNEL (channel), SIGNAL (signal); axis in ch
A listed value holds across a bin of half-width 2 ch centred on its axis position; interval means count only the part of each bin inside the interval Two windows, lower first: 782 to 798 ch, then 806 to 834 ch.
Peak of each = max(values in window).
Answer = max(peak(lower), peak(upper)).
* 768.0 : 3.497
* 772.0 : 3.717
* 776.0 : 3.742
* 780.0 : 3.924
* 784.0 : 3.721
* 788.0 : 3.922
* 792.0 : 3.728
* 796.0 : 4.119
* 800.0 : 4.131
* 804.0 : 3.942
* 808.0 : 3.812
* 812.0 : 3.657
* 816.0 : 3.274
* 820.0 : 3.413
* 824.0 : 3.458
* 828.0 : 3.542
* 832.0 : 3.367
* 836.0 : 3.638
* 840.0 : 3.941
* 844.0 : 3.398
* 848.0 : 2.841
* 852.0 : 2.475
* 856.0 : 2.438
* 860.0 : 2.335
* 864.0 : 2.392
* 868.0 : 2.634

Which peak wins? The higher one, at 4.119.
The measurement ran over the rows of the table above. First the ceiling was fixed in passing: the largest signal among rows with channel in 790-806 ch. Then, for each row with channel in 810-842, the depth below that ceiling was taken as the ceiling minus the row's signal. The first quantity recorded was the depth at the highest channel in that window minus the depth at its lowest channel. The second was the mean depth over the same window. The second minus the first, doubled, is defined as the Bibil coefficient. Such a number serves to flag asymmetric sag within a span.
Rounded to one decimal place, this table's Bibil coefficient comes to 1.8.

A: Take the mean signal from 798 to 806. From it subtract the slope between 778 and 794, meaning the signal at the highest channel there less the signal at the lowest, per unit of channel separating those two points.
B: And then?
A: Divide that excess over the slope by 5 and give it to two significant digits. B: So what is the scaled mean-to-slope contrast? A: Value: 0.81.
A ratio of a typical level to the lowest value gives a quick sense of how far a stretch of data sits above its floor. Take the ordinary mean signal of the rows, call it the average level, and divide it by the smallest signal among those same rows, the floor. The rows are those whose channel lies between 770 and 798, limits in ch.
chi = 1.03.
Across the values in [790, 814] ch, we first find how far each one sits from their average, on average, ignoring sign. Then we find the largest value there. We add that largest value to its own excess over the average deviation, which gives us 8.1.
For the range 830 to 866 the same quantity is 7.3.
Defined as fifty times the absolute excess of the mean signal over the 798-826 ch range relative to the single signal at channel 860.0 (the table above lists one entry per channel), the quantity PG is 67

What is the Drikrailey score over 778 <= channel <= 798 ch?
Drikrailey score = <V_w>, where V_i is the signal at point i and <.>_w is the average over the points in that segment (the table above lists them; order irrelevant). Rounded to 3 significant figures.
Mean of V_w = 3.88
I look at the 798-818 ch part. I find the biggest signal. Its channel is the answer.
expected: 800.0 ch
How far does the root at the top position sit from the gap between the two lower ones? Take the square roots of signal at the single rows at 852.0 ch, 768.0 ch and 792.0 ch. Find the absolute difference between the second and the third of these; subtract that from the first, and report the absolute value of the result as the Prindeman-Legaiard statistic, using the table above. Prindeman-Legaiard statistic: 1.51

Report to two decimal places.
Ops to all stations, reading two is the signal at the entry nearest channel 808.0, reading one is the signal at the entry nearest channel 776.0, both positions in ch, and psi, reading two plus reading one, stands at 7.55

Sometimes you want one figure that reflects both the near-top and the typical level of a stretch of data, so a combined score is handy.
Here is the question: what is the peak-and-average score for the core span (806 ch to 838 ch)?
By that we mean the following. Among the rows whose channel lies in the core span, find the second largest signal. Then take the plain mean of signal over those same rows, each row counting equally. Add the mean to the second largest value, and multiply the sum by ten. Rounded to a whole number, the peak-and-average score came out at 72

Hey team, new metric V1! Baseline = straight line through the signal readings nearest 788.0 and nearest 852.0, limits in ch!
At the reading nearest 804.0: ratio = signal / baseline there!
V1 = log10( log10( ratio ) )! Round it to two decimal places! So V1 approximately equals -1.35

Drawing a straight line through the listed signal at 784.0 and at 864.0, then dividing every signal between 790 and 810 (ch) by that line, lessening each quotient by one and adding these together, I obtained 0.71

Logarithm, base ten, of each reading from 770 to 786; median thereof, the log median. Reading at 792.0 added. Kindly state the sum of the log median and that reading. 4.3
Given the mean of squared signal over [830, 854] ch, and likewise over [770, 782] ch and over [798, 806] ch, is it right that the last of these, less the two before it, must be -9.1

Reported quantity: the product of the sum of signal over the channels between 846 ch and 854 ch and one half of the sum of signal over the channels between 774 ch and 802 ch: 73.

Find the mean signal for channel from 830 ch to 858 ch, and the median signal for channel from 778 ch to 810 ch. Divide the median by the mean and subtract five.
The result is -3.76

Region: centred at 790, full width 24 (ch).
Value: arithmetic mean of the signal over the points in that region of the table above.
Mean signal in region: 3.92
